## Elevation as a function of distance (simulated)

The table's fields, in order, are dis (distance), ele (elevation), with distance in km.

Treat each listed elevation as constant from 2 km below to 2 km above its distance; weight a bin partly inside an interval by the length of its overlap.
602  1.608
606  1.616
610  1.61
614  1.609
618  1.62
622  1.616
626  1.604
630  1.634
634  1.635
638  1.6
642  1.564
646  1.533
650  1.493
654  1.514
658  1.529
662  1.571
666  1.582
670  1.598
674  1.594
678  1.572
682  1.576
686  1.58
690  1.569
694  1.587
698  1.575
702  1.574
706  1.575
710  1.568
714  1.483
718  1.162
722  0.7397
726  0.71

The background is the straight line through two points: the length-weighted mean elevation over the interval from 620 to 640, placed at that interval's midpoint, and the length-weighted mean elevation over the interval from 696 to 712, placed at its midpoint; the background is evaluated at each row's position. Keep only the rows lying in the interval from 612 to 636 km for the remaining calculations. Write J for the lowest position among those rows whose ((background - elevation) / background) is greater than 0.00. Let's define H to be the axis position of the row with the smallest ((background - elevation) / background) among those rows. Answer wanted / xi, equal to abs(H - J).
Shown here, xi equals 20 km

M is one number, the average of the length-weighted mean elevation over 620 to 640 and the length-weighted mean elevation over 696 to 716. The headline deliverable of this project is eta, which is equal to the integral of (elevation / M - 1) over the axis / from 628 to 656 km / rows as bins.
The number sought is -0.33 km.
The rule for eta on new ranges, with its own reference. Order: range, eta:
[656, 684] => -0.21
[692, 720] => -1.46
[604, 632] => 0.51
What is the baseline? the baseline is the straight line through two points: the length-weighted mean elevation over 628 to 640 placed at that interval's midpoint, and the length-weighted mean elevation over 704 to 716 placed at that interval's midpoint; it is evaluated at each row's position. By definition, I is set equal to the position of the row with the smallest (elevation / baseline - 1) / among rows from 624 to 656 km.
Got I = 650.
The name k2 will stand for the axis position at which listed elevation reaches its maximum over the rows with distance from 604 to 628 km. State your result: 618 km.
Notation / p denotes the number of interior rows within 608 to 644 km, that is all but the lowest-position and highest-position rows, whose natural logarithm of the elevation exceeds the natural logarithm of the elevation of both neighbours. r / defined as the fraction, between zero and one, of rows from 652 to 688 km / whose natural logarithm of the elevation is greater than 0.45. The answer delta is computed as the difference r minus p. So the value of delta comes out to -1.2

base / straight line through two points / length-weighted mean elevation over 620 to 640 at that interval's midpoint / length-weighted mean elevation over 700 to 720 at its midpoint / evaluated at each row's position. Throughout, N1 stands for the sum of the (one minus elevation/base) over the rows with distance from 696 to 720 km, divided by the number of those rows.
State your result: -0.01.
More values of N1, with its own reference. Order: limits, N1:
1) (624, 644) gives 0.00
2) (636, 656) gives 0.03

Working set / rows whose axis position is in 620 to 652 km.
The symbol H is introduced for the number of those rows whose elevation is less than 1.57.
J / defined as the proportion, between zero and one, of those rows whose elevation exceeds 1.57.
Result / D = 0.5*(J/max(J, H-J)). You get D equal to 0.13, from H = 3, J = 0.6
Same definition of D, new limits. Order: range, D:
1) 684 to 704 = 0.50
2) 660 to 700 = 0.50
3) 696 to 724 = 0.06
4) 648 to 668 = 0.08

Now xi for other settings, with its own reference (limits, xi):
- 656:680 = 12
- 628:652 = 4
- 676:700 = 16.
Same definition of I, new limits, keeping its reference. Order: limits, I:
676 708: 678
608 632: 610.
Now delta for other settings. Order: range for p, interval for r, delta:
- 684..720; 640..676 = -1.6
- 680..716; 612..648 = -2.2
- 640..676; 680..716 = -0.2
